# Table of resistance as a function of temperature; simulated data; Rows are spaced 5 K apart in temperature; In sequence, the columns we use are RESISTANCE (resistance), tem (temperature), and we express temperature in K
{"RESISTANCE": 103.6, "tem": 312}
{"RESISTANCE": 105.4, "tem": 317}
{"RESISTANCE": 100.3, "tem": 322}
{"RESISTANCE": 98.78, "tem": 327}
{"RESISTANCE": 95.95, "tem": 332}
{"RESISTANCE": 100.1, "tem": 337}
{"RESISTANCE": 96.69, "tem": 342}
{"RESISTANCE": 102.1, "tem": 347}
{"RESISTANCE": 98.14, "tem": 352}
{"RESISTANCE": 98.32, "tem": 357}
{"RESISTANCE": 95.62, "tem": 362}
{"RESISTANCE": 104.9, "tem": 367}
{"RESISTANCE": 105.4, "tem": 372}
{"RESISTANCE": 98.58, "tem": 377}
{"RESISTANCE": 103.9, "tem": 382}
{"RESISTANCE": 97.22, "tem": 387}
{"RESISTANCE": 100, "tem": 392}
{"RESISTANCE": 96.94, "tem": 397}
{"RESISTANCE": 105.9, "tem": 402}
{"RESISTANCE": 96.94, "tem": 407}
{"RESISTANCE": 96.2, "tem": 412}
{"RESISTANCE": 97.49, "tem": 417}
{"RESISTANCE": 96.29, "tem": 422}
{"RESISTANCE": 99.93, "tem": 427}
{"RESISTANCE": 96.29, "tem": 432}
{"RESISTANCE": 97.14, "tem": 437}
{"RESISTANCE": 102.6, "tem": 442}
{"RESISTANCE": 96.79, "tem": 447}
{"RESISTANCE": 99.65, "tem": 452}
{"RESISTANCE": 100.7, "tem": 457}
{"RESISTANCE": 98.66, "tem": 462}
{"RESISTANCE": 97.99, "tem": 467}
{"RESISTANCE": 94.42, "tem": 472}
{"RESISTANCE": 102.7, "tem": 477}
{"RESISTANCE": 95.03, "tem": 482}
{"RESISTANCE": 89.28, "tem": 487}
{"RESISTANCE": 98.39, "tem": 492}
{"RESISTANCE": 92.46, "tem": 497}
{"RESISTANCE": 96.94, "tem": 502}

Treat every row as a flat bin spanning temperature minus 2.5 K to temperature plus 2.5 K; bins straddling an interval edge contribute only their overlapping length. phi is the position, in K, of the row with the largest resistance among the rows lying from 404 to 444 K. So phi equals 442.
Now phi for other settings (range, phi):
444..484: 477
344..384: 372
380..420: 402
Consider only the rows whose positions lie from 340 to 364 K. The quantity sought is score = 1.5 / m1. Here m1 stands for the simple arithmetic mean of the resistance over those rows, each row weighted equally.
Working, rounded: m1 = 98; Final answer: 0.0153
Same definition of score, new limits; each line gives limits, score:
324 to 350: 0.0152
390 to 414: 0.0151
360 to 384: 0.0148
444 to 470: 0.0152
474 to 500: 0.0157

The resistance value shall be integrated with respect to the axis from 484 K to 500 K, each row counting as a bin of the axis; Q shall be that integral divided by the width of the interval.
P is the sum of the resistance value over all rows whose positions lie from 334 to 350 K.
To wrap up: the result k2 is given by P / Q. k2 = 3.20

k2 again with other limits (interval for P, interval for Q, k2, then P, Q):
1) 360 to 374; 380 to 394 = 3.05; 306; 100.3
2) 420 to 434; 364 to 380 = 2.85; 293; 102.8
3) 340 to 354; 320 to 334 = 3.02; 297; 98.4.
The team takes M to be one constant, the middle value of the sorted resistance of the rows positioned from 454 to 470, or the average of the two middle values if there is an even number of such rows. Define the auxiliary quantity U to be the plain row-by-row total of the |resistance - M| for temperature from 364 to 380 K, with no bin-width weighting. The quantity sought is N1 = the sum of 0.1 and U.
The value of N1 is 13.2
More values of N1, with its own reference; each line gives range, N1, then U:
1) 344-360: 4.4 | 4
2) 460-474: 5.0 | 5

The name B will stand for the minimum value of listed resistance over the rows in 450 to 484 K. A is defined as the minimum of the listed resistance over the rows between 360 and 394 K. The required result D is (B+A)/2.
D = 95.0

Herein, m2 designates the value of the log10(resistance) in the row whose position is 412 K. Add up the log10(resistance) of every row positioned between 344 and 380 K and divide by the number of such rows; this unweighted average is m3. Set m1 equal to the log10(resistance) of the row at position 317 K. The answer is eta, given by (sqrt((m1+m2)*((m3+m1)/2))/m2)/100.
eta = 0.0143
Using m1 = 2.02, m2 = 1.983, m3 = 2.00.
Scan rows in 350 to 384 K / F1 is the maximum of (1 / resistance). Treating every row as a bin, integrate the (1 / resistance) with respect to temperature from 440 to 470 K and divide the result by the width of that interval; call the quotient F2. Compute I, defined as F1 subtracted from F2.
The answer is -0.0004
